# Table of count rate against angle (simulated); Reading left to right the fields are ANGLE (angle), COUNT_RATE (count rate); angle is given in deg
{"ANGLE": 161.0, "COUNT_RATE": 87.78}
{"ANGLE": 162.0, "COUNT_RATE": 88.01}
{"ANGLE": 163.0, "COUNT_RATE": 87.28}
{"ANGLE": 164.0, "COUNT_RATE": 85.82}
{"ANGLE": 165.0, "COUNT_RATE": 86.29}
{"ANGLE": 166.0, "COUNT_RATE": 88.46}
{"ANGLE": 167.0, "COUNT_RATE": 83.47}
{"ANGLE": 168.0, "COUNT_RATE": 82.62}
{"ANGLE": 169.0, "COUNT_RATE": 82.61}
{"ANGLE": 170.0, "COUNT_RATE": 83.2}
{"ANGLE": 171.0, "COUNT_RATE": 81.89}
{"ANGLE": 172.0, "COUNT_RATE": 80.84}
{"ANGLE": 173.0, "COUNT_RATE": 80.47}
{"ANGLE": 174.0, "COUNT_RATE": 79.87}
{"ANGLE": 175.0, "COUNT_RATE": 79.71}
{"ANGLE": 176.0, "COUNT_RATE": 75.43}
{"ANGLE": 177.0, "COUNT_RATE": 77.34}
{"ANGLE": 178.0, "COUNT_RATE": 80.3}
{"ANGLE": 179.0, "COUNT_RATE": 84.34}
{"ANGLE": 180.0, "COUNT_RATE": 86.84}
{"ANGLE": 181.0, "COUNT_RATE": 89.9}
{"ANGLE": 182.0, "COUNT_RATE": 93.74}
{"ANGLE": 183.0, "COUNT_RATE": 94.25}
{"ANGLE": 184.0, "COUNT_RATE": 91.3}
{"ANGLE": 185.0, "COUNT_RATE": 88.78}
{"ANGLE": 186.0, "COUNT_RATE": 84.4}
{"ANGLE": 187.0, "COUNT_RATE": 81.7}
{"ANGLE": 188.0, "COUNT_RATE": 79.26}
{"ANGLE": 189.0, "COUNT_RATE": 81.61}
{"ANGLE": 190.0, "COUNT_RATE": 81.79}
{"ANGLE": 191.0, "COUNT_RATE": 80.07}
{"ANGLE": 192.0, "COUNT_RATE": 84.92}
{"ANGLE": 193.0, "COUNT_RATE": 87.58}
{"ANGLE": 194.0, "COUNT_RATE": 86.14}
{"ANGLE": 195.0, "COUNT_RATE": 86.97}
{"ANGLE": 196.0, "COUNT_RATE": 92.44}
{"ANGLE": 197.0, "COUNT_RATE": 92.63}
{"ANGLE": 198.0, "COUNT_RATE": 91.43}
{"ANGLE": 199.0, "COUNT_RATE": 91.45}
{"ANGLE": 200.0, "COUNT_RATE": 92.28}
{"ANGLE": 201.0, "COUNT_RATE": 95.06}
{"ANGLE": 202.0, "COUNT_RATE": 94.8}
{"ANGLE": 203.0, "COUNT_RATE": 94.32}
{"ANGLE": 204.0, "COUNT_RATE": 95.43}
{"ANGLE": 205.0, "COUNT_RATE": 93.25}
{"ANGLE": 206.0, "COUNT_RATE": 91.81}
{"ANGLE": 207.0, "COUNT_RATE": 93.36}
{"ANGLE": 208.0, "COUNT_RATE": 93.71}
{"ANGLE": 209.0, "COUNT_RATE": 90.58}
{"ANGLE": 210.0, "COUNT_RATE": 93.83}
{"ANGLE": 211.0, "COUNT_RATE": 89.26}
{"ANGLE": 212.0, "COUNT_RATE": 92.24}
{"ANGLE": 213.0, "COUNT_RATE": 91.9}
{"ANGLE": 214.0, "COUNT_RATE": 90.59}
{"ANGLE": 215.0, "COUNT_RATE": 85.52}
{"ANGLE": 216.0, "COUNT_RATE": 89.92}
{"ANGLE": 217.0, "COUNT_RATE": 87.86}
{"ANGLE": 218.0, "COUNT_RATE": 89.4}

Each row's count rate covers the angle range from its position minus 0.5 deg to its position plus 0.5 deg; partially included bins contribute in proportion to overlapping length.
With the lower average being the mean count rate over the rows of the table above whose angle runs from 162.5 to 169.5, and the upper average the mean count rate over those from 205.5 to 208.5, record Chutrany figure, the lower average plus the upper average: 178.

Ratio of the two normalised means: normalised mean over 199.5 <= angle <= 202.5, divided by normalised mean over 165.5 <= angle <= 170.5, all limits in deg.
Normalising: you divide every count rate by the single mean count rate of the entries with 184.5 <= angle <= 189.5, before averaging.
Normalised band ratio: 1.12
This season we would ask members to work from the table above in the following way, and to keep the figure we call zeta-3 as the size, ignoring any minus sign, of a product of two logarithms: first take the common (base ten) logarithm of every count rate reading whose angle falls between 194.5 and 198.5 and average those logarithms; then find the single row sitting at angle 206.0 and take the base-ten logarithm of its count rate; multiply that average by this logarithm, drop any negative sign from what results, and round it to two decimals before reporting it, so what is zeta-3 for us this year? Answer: 3.84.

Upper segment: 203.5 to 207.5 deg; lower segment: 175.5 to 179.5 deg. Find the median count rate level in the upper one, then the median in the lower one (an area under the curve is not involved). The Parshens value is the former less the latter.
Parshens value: 14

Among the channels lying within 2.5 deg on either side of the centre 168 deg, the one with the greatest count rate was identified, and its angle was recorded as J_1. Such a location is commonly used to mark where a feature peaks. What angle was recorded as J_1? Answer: 166.0 deg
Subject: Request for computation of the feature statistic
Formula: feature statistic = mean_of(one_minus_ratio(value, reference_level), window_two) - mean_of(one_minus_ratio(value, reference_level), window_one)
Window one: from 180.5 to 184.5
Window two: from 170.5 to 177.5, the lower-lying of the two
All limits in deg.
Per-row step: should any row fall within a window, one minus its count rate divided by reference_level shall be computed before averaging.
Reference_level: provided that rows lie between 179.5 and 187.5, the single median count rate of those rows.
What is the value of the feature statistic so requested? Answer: 0.14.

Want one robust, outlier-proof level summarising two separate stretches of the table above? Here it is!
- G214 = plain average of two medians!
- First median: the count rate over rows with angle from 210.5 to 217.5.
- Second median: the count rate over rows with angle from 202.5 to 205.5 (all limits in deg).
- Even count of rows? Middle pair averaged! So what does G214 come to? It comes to 92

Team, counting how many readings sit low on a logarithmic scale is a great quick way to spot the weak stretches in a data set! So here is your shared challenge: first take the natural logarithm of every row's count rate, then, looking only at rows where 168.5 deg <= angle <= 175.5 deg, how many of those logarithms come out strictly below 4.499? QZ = 7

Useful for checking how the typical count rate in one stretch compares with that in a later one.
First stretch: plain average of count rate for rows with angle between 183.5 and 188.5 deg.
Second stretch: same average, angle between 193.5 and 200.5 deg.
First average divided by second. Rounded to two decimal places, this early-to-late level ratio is 0.94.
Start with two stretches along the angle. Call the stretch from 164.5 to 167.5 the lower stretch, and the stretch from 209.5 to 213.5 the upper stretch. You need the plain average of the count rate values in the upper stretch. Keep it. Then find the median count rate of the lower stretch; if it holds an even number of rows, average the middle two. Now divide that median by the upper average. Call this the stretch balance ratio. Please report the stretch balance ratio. 0.94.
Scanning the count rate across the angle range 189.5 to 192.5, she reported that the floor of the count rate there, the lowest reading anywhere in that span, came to 80.07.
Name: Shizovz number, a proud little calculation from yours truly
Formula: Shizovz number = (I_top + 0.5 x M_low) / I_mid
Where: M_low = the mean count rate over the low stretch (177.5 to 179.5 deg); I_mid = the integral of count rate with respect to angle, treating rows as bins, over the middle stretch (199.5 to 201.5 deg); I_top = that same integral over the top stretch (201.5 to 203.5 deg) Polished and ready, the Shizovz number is 1.23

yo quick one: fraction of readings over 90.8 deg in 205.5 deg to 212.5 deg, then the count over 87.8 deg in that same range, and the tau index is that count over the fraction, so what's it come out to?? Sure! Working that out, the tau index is 10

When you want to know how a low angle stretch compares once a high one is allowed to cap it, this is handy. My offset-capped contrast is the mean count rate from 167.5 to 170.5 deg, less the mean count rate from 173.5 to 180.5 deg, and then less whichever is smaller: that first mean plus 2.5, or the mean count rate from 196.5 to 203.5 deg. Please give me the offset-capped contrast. -83.0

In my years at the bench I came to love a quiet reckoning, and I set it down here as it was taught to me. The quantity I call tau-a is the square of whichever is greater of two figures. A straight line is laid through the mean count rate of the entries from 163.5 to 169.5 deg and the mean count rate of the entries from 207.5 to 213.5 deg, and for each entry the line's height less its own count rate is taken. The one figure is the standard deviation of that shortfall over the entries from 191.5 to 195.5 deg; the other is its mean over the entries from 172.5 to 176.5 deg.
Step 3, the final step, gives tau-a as 53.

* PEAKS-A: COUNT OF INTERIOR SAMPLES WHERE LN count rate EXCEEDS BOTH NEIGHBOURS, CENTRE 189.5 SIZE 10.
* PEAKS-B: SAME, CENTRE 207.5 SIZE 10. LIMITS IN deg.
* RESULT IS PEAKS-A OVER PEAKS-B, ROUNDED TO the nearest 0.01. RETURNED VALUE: 0.67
